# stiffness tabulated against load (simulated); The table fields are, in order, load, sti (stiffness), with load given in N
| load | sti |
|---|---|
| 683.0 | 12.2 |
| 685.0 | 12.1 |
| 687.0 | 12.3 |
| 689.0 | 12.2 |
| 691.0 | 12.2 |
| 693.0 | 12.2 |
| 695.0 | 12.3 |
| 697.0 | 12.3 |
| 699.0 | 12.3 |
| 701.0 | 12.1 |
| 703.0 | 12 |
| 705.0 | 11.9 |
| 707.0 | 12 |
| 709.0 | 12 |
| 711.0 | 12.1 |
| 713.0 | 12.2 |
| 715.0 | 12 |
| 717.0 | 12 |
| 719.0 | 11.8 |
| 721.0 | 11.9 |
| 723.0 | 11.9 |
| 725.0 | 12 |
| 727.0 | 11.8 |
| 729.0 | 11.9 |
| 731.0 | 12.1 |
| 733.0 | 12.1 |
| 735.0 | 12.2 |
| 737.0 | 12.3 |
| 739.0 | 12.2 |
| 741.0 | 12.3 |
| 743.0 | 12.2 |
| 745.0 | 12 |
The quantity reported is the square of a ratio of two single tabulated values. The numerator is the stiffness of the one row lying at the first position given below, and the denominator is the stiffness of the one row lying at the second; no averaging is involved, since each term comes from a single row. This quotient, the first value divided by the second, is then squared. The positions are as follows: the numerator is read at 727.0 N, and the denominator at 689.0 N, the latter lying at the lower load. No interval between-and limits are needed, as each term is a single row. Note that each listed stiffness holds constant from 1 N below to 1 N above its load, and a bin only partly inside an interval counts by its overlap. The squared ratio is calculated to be 0.94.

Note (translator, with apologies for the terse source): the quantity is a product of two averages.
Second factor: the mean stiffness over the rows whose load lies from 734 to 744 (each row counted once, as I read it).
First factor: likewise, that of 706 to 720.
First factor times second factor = 147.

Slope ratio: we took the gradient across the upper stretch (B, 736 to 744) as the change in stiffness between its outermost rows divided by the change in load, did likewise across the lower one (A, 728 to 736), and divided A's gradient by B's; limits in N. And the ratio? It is -3.0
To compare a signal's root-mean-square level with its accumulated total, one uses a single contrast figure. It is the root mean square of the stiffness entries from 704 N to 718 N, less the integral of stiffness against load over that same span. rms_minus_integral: -156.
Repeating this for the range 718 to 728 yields -107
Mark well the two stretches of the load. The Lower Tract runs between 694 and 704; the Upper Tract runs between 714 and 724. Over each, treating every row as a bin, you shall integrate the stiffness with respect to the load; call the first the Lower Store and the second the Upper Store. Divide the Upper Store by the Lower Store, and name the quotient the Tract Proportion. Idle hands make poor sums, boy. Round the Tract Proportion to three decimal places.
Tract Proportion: 0.977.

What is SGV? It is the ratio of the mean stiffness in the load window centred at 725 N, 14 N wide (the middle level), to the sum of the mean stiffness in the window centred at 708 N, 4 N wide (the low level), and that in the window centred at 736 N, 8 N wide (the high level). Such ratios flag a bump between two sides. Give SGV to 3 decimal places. 0.492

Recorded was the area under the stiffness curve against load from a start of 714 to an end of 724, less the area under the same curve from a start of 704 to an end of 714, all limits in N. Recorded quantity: -1.2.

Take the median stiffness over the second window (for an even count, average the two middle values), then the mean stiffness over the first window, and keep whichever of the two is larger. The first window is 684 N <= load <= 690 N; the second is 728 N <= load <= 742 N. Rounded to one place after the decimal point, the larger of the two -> 12.2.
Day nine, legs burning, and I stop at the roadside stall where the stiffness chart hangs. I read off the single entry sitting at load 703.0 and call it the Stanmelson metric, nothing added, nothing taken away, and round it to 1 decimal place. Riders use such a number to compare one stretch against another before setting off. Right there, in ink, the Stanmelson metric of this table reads 12.0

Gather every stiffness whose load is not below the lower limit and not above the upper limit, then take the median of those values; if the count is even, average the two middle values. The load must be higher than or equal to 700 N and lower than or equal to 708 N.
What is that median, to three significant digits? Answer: 12.0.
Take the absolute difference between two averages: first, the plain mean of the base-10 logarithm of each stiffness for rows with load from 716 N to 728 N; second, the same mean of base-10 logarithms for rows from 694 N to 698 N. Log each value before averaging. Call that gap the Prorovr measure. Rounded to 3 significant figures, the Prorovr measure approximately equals 0.0144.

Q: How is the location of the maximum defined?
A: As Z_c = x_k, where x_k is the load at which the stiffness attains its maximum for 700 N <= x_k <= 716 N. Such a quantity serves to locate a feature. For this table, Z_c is 713.0 N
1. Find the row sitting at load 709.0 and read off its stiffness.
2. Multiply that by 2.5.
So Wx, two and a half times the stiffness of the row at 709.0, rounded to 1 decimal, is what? 30.0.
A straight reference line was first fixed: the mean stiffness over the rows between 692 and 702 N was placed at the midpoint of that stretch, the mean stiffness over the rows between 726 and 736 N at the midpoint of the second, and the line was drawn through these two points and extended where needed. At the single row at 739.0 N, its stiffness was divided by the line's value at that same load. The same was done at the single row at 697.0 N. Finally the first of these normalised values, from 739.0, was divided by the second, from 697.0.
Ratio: 1.01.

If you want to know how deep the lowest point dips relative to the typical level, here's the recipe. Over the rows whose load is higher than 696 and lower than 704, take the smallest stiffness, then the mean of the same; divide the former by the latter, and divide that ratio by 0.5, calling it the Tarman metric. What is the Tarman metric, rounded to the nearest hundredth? 1.97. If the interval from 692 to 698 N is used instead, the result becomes 1.99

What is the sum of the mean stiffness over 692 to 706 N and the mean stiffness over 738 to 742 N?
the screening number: 24.4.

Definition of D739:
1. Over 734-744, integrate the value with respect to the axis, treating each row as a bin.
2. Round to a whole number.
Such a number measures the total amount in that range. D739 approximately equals 122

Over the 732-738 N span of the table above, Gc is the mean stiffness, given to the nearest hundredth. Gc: 12.20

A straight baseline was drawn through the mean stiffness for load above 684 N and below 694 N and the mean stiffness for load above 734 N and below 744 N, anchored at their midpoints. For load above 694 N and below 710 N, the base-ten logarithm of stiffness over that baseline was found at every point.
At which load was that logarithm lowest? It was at 705.0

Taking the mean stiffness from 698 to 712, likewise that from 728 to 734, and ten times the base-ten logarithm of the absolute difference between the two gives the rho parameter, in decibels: -16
